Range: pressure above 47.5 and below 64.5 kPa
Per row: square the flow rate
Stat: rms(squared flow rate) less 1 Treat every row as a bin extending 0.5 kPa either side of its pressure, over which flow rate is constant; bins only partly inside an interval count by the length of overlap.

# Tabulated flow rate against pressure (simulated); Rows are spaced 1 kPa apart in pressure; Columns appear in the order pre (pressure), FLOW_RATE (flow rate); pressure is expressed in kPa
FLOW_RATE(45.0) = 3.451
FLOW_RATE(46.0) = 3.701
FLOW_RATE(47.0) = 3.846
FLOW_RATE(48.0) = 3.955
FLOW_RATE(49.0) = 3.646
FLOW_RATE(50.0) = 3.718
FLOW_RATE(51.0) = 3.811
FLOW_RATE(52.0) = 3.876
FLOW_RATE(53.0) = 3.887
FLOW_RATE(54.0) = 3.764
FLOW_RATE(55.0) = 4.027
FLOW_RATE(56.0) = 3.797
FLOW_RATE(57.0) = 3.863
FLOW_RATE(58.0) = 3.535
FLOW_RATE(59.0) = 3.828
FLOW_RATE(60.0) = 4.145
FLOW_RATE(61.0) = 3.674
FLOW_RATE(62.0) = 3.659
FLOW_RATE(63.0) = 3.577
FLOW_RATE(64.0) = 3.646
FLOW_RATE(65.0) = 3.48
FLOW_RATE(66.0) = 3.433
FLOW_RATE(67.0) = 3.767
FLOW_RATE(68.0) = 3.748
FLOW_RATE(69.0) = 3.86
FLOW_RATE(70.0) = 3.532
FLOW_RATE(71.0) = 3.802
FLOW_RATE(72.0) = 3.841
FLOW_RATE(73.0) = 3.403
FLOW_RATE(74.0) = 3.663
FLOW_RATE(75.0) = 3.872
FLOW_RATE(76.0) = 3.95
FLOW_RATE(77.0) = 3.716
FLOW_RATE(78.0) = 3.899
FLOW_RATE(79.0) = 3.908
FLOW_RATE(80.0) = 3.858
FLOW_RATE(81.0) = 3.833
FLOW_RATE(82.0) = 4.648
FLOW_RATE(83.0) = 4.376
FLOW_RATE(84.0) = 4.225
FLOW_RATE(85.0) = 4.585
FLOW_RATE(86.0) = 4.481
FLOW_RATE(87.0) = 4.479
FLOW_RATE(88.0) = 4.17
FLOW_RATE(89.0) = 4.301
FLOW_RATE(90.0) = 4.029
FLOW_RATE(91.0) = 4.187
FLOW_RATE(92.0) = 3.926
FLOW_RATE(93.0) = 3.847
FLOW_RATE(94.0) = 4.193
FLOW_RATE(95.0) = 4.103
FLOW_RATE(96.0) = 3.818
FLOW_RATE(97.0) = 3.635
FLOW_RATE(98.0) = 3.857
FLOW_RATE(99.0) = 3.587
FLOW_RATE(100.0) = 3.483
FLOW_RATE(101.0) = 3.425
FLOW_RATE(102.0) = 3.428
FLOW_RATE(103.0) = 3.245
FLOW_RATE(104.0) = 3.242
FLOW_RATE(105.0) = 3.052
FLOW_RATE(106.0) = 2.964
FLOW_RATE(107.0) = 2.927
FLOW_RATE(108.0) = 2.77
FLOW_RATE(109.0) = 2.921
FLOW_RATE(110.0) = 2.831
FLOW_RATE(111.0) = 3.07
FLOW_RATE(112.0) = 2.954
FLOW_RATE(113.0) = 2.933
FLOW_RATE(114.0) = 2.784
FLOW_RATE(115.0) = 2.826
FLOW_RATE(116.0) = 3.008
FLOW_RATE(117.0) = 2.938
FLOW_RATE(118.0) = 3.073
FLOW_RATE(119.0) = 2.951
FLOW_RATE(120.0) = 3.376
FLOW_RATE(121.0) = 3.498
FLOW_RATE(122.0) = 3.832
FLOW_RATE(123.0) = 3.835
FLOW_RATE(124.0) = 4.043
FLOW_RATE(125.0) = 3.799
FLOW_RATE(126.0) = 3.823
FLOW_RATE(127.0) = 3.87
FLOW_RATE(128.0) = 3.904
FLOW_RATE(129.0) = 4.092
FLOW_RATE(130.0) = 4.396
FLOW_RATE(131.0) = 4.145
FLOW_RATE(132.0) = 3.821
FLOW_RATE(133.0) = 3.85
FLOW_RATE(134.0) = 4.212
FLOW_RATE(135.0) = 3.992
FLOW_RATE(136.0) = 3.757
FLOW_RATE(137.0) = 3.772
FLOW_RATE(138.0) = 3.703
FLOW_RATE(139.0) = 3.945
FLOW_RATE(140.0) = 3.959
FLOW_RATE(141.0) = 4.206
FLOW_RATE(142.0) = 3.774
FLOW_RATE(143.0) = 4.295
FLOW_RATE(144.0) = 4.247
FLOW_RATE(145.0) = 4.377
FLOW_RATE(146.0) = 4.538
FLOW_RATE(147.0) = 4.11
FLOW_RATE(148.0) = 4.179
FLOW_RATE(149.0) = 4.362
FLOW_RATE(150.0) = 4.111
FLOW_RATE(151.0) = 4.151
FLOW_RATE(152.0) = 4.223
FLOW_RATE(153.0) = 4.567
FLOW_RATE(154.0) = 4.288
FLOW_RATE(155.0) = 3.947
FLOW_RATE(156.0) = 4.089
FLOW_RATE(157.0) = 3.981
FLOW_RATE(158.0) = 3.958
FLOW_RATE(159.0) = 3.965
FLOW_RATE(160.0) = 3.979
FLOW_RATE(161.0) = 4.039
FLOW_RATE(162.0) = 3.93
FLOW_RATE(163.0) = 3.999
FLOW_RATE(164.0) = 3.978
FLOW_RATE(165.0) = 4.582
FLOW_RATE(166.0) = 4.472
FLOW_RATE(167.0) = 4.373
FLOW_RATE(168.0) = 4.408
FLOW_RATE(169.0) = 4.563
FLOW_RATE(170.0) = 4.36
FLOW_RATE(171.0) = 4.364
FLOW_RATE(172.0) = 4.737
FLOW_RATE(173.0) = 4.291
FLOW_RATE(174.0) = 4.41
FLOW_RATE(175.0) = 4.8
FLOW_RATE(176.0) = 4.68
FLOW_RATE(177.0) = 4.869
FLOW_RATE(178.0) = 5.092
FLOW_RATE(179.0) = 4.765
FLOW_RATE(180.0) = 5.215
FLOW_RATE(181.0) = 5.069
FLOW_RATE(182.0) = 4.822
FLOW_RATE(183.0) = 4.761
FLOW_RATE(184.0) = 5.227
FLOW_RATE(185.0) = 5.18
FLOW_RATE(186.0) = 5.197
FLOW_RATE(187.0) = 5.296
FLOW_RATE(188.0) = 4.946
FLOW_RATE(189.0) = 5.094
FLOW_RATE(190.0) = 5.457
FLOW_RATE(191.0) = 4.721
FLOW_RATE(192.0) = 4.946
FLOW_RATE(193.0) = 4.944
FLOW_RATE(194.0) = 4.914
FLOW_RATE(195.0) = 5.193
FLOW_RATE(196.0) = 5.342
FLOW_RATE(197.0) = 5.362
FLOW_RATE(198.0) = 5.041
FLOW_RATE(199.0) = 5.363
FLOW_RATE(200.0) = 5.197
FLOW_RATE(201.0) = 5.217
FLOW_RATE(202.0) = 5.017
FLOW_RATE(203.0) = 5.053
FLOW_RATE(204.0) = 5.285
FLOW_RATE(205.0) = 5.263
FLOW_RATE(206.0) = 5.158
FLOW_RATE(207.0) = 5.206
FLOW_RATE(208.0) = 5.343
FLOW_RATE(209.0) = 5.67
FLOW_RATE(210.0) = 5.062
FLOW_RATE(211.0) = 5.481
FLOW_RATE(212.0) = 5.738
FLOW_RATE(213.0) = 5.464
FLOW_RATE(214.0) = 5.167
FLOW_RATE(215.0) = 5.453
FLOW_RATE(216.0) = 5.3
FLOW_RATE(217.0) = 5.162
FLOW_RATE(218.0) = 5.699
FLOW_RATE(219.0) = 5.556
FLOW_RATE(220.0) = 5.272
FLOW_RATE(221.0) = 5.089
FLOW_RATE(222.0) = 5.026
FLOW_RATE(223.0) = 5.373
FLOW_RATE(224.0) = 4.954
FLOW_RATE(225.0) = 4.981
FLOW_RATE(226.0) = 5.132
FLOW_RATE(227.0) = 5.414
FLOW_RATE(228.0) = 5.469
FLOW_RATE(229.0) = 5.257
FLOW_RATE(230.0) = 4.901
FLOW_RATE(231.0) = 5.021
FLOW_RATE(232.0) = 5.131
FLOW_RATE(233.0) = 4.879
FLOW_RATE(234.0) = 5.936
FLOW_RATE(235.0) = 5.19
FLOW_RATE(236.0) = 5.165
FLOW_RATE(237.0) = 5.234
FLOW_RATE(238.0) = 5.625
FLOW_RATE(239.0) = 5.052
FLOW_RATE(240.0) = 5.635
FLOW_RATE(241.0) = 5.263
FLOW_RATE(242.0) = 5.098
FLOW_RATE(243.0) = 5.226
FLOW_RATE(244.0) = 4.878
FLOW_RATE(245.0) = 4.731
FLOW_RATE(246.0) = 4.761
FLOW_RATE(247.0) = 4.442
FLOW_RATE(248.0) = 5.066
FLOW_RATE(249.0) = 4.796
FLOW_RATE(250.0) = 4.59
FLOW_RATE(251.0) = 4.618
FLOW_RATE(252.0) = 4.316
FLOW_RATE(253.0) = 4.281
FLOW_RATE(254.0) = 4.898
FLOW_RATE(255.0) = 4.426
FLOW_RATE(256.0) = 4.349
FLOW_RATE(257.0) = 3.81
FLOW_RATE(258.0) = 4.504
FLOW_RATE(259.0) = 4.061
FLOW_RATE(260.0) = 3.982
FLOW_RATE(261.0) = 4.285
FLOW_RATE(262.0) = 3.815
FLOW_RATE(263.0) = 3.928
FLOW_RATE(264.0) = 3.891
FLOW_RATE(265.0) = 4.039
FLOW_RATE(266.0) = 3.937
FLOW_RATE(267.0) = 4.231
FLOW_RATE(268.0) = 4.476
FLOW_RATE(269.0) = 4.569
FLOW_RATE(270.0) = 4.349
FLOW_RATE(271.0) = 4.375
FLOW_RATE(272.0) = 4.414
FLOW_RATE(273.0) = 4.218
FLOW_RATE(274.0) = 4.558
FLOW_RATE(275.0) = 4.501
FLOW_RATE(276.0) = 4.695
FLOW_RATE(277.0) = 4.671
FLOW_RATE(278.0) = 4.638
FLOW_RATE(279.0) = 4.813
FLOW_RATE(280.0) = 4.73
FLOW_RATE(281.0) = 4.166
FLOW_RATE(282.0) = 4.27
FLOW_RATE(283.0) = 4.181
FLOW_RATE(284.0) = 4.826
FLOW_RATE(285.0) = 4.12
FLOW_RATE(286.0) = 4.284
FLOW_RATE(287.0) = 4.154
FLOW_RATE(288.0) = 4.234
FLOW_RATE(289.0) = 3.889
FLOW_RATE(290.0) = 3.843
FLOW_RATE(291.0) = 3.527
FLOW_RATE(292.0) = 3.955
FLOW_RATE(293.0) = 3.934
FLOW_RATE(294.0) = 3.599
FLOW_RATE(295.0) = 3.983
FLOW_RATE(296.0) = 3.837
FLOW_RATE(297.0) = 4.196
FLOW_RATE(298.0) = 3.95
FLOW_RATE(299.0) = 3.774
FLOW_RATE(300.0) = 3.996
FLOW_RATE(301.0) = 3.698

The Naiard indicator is 13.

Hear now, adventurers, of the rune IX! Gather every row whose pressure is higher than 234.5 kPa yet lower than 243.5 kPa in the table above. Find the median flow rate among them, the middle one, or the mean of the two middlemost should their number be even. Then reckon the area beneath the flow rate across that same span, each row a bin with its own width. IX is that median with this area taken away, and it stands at -42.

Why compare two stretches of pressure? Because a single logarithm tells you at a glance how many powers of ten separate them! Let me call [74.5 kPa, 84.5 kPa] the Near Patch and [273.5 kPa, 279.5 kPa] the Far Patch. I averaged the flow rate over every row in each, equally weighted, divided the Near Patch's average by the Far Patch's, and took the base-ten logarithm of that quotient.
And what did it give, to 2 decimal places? -0.06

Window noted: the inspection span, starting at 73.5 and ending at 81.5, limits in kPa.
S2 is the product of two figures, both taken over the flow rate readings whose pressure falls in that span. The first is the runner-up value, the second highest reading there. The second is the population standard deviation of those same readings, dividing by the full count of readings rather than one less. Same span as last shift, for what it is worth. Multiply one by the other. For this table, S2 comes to 0.36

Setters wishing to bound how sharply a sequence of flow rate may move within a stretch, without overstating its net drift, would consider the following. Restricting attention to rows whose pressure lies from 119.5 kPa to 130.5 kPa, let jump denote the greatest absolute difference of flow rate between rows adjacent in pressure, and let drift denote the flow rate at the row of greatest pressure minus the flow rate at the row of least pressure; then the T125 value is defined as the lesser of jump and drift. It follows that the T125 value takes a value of 0.33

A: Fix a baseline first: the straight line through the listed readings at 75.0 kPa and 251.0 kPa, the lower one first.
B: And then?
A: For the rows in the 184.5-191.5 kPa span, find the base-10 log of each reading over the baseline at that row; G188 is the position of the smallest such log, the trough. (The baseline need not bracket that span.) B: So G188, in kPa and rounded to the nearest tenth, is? 191.0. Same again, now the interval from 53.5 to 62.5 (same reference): 58.0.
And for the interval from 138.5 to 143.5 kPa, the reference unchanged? 142.0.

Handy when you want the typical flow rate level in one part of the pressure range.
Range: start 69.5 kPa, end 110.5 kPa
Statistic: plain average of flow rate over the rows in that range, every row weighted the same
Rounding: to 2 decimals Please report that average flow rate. 3.76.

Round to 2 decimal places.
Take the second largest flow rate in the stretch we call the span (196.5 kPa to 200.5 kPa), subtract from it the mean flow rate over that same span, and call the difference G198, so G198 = 0.12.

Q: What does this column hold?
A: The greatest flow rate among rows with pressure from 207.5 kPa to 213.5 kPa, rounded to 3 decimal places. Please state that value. 5.738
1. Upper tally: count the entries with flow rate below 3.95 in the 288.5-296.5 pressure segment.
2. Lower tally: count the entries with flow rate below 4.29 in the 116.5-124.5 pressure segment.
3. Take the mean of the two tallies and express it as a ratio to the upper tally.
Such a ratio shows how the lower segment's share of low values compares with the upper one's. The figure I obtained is 1.17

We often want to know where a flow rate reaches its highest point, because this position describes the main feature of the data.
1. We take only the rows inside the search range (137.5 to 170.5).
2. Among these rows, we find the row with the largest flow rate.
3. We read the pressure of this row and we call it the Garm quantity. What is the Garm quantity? 165.0 kPa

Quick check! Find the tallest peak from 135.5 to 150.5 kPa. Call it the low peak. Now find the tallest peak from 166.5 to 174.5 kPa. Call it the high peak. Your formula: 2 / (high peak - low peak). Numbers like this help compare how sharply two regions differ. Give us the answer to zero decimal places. 10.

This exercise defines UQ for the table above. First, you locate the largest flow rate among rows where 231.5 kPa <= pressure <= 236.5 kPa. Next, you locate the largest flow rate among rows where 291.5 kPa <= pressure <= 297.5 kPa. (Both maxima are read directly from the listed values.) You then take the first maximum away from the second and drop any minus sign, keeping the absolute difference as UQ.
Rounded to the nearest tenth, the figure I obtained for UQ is 1.7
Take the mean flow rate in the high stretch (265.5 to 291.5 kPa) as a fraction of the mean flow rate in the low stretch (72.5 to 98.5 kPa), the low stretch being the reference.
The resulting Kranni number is 1.1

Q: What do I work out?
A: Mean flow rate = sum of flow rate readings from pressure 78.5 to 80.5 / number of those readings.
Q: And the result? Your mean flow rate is 3.9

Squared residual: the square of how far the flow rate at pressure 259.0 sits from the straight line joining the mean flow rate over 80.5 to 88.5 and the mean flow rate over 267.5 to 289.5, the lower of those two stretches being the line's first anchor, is 0.12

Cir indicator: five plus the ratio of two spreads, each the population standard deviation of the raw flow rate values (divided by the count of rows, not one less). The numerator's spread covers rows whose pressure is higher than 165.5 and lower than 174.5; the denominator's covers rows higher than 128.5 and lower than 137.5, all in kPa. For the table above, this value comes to 5.6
